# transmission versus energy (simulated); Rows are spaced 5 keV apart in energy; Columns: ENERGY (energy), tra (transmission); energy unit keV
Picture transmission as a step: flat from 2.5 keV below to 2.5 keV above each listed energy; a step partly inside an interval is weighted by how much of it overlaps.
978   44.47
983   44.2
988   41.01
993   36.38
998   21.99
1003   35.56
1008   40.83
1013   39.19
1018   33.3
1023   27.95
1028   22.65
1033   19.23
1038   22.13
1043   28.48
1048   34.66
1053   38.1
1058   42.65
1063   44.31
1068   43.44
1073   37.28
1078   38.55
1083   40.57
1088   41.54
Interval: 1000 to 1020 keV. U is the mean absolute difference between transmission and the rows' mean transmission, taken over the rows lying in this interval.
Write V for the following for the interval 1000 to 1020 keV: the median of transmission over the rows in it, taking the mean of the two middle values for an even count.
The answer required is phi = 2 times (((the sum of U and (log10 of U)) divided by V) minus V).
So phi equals -75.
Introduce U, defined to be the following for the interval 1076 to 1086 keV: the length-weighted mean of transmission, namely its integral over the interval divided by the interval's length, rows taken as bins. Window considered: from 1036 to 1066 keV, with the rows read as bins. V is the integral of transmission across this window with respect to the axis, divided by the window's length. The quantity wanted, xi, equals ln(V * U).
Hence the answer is 7.2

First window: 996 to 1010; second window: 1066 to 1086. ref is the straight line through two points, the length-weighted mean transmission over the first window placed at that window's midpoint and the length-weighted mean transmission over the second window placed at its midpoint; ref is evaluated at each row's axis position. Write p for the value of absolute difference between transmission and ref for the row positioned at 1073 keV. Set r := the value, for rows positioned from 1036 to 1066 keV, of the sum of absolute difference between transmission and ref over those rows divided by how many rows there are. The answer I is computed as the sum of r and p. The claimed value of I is 8.3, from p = 2.3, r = 5.9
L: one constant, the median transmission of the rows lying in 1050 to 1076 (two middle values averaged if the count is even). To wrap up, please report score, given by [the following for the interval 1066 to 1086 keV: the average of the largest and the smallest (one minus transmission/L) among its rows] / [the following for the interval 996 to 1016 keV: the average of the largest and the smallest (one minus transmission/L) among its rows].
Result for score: 0.2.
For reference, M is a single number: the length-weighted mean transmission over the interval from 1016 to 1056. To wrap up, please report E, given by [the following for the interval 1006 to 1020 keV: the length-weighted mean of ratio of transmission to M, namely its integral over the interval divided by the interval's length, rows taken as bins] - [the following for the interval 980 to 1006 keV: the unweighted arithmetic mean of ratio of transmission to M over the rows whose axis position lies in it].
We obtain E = 0.07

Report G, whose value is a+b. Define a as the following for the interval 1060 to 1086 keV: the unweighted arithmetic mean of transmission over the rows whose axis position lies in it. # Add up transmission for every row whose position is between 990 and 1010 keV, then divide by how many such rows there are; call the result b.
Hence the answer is 75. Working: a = 41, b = 34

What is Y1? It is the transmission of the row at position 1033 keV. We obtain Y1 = 19.23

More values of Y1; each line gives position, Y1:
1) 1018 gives 33.3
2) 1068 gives 43.44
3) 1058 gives 42.65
